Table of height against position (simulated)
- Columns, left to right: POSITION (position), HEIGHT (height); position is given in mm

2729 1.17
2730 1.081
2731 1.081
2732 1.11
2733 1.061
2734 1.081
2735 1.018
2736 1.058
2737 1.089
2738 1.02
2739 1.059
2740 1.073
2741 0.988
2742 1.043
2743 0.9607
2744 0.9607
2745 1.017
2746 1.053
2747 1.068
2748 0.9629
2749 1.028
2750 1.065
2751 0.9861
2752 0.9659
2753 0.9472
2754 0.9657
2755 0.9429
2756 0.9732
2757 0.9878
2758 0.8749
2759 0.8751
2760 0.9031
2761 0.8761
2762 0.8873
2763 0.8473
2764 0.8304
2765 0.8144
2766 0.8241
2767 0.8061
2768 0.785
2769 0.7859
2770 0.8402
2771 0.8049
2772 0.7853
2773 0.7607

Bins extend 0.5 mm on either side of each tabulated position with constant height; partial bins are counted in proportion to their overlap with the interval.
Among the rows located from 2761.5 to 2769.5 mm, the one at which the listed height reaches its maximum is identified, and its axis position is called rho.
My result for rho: 2762 mm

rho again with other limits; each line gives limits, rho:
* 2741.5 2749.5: 2747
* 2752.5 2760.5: 2757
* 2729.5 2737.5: 2732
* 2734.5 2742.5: 2737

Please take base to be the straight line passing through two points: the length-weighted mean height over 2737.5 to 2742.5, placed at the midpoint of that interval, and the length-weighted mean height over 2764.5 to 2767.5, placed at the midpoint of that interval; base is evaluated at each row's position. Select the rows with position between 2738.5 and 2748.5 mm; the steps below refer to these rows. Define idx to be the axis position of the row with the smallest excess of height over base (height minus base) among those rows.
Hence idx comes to 2743 mm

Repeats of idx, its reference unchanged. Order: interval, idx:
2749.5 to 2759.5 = 2758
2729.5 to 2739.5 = 2735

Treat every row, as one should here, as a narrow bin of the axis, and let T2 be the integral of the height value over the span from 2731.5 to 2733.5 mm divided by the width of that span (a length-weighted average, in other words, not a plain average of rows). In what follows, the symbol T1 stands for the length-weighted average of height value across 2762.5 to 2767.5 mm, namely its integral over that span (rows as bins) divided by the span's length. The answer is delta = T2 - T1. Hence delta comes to 0.3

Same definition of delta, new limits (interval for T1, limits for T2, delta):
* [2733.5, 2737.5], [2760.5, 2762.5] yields -0.2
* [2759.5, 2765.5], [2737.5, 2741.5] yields 0.2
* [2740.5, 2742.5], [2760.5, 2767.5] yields -0.2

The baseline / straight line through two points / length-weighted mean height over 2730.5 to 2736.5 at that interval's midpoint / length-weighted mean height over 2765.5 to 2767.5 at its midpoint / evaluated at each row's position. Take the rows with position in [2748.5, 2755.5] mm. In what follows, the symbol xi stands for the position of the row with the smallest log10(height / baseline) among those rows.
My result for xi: 2753 mm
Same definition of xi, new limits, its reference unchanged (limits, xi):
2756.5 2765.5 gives 2765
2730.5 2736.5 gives 2735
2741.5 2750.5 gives 2743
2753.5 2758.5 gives 2758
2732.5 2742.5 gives 2735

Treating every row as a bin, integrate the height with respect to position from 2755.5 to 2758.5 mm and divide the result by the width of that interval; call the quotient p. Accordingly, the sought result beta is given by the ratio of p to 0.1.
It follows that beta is 9.5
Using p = 0.95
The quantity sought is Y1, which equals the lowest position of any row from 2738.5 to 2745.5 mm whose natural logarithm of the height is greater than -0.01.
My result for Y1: 2739 mm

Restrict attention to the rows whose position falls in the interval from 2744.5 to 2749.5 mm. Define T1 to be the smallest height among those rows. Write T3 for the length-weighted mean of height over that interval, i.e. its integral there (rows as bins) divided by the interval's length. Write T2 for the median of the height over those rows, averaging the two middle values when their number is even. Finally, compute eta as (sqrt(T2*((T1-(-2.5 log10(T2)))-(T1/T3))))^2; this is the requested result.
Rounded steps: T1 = 0.9629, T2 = 1.03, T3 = 1.03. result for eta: 0.06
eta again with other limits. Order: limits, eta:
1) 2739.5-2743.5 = 0.03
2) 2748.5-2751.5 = 0.06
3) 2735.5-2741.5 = 0.11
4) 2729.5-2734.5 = 0.18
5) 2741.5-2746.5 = 0.03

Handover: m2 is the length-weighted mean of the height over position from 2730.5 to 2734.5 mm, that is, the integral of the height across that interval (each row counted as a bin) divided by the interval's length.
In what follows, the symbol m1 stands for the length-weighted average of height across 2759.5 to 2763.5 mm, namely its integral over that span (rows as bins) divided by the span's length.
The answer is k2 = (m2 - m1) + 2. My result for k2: 2.20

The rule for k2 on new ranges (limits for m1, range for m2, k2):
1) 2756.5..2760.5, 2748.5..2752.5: 2.10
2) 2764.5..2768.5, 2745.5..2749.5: 2.22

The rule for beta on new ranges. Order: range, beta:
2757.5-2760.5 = 8.8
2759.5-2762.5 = 8.9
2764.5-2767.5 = 8.1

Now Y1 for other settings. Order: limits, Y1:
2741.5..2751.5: 2742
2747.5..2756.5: 2749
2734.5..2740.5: 2735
